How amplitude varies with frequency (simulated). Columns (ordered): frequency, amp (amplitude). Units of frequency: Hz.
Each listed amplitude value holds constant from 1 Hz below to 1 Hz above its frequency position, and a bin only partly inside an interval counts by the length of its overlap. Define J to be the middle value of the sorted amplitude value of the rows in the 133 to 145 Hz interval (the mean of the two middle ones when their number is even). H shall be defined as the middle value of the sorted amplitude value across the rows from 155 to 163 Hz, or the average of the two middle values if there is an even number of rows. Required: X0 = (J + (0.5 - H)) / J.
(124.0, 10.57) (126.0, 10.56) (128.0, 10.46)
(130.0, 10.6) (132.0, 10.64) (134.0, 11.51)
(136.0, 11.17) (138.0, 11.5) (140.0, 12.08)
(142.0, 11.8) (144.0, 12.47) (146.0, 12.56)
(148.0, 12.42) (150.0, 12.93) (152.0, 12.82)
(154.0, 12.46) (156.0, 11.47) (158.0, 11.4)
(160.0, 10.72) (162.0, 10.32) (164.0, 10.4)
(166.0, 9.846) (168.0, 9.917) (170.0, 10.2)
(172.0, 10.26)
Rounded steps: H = 11.1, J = 11.7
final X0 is 0.09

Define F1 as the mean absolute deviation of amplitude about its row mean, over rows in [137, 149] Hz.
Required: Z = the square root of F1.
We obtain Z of 0.59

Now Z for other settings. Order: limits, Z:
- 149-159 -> 0.79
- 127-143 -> 0.71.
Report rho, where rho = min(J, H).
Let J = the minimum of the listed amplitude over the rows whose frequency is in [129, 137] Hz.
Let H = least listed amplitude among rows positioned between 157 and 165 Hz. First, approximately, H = 10.32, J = 10.6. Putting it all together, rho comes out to 10.3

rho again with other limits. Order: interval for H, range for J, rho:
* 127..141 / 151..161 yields 10.5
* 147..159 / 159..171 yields 9.8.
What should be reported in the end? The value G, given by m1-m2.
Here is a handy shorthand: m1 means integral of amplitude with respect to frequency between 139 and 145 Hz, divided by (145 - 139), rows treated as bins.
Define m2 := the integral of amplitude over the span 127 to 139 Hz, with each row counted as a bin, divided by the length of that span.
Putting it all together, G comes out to 1.1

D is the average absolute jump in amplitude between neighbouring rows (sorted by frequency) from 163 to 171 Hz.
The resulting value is 0.30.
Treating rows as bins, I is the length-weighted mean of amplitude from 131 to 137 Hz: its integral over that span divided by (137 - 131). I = 11.1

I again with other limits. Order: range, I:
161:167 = 10.2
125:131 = 10.5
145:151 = 12.6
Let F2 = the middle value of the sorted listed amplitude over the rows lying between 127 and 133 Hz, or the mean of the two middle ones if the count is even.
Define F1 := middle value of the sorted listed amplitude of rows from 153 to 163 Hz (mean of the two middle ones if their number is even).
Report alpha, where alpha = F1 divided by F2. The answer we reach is 1.08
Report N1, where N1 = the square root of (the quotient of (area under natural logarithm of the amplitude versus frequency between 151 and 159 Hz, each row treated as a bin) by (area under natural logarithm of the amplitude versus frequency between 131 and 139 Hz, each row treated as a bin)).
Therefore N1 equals 1.01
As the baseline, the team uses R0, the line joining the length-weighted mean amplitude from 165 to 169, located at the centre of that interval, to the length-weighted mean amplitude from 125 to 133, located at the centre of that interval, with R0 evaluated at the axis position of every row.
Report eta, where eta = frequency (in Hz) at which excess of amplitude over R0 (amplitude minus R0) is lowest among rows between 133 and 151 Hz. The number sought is 136.0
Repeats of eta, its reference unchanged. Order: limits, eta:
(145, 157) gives 156.0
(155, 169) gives 166.0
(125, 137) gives 128.0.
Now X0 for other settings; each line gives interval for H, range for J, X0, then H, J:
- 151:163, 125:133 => -0.03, 11.4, 10.6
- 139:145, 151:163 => -0.01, 12.1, 11.4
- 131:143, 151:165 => 0.03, 11.5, 11.4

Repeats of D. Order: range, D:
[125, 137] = 0.30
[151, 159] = 0.47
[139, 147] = 0.35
